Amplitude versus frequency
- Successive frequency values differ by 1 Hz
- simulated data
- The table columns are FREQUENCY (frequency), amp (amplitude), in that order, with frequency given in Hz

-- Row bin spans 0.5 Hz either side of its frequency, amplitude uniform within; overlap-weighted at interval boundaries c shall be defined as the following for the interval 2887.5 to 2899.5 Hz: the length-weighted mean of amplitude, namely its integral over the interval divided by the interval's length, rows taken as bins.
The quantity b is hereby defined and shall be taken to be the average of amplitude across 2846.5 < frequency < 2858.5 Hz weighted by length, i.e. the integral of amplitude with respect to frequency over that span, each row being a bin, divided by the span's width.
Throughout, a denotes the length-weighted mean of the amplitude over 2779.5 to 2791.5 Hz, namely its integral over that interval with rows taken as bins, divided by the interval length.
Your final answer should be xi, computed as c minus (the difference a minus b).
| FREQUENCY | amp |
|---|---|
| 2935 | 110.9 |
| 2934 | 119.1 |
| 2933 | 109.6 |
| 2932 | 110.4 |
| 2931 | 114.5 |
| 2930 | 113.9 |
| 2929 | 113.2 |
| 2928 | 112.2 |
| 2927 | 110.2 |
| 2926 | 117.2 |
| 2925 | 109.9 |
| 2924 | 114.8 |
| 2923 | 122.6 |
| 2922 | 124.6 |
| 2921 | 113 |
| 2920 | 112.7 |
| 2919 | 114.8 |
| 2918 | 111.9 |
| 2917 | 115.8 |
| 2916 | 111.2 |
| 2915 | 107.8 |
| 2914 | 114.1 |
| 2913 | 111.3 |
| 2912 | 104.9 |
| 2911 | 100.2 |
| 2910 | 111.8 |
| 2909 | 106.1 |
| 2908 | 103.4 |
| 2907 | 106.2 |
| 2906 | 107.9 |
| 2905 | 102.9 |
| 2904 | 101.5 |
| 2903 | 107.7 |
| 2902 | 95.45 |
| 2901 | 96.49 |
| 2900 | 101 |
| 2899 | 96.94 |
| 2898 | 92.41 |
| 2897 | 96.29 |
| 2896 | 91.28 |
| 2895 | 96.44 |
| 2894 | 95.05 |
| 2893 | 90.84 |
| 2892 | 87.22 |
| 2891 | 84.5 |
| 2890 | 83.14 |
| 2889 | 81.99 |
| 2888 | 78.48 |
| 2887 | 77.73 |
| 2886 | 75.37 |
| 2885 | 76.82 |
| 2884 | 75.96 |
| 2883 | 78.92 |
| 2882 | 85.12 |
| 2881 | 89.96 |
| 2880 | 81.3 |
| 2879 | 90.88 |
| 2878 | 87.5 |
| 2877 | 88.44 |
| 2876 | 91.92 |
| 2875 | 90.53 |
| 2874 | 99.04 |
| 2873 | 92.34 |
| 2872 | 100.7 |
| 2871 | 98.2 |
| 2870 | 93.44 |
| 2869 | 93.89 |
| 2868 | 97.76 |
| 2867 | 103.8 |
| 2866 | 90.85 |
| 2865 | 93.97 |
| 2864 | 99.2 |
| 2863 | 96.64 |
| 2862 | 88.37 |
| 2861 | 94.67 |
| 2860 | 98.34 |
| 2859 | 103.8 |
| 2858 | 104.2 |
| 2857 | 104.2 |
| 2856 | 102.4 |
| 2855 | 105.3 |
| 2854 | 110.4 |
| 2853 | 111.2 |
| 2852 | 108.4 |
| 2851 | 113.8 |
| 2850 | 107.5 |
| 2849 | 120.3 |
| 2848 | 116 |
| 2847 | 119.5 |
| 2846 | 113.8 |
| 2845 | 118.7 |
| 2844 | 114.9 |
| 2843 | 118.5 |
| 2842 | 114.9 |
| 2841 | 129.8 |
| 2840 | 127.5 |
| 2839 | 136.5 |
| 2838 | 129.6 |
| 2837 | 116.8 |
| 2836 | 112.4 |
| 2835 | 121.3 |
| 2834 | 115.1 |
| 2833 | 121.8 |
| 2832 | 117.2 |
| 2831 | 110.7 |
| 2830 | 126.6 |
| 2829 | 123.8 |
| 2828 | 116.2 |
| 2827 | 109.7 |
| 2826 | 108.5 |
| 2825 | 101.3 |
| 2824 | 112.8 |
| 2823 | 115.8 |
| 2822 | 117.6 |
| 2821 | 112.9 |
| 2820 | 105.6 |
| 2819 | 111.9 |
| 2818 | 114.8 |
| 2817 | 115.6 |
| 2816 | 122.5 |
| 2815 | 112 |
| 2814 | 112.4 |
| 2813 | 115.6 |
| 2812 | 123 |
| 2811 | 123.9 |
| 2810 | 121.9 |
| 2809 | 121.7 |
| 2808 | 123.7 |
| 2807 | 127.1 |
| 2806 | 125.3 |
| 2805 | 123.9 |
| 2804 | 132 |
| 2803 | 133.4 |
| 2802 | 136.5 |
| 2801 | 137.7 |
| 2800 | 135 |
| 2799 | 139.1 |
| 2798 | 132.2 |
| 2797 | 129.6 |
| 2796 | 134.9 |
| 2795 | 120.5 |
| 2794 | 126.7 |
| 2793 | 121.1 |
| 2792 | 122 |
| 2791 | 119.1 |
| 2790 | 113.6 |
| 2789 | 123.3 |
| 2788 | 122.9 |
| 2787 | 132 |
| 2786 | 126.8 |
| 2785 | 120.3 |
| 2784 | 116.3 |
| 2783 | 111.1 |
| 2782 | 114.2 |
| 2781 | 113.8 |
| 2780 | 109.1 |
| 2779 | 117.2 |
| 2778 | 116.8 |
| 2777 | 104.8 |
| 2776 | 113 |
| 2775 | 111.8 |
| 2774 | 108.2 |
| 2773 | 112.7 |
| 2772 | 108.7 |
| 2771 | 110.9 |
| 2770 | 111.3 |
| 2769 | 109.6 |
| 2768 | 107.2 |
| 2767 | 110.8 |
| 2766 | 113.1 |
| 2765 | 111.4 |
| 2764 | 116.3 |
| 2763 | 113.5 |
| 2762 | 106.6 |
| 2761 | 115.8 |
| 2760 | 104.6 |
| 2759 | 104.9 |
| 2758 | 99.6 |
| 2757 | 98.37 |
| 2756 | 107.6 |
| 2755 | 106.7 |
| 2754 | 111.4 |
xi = 81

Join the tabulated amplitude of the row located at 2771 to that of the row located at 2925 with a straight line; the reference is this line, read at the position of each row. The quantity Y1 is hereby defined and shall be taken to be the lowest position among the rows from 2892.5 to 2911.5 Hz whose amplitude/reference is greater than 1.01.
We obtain 2910 Hz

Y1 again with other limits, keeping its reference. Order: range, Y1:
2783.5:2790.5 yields 2784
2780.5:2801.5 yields 2781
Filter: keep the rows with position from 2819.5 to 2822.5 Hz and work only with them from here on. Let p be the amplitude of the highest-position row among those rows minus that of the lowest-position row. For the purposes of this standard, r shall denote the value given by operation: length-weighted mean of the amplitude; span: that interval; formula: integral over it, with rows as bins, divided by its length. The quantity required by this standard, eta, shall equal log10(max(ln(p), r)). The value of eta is 2.05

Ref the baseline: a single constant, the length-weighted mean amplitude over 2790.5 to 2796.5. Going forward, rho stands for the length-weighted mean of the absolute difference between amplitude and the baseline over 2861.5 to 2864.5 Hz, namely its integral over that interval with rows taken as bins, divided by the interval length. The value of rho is 29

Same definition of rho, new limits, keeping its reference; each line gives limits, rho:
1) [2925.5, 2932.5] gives 11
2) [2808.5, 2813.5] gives 3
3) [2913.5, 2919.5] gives 11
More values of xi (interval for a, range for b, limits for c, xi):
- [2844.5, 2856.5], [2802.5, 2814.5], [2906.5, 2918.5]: 120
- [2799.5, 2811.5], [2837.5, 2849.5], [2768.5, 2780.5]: 104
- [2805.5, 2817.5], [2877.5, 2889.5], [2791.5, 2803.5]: 92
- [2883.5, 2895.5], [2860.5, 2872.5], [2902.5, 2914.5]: 119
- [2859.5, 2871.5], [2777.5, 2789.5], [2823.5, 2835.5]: 138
